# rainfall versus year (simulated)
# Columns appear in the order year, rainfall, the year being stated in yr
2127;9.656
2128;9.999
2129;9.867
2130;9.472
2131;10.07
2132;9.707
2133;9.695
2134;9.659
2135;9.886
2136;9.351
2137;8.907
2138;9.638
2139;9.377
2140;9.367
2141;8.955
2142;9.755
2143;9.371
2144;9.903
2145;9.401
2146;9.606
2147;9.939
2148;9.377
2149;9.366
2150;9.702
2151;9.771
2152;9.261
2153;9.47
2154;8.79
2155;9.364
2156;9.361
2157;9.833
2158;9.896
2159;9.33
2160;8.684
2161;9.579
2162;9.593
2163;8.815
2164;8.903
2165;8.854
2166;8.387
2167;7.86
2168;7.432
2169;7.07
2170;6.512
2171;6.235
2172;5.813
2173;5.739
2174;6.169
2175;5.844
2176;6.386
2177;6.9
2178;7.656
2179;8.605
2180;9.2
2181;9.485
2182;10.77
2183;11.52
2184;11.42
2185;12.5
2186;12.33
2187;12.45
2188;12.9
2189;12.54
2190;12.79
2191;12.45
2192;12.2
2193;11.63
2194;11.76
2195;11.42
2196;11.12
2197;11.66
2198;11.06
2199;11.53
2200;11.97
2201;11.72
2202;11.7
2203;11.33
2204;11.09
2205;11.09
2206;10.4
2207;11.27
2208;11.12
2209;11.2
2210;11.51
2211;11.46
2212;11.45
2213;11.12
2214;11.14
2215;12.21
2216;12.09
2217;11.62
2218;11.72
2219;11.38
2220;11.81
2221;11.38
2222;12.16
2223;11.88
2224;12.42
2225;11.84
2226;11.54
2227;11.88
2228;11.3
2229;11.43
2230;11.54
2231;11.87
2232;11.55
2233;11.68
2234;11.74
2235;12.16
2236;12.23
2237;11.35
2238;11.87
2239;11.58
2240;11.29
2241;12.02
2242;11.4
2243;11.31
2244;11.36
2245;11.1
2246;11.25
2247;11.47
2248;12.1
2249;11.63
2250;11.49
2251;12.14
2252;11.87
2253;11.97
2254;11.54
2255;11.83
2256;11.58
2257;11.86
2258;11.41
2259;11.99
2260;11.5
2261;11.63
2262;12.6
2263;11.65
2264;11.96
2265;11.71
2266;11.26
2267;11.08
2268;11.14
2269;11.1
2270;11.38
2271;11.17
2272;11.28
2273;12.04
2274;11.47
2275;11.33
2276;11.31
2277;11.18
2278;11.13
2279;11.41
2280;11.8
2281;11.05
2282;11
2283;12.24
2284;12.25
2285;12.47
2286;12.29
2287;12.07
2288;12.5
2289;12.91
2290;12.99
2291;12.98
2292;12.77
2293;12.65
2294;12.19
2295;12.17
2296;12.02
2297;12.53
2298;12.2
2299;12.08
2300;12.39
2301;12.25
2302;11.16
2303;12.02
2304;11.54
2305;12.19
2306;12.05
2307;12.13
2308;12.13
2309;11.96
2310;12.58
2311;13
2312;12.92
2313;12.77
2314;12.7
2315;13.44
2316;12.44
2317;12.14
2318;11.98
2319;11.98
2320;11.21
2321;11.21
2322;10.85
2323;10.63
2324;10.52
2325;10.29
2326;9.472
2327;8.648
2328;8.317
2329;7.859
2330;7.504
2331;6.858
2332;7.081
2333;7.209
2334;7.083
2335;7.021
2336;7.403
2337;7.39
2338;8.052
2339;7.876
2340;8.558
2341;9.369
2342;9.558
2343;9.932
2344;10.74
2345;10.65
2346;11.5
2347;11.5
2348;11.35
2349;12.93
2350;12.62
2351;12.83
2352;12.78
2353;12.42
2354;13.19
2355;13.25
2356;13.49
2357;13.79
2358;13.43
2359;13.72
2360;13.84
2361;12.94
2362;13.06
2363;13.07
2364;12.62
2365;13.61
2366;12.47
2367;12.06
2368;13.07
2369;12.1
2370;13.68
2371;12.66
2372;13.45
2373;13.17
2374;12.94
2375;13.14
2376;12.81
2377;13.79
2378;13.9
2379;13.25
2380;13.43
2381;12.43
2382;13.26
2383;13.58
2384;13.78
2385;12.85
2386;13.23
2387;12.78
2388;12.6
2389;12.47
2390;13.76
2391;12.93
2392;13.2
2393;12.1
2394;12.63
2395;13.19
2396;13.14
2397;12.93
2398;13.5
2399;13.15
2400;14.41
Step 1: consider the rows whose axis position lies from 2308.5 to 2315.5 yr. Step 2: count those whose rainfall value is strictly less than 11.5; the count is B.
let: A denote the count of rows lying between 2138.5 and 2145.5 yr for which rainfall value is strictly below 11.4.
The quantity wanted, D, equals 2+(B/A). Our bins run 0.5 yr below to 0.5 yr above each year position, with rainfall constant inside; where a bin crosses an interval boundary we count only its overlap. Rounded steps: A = 7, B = 0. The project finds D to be 2.0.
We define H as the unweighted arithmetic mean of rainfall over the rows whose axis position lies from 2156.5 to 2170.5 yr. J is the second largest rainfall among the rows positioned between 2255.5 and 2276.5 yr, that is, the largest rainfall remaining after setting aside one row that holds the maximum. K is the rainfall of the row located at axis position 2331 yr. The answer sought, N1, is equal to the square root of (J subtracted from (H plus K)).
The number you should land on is 1.9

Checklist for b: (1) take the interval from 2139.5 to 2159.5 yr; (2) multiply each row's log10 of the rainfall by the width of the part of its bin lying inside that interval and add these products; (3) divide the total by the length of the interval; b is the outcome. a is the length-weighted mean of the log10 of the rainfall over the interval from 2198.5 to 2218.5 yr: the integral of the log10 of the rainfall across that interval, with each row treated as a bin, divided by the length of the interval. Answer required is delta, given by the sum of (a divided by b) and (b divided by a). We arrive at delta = 2.01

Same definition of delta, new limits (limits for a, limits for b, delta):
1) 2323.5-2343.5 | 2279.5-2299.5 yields 2.03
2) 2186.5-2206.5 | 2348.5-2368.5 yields 2.00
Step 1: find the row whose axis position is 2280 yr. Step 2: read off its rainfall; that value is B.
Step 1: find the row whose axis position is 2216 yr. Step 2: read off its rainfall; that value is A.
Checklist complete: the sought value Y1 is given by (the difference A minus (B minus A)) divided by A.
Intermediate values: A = 12.09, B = 11.8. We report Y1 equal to 1.0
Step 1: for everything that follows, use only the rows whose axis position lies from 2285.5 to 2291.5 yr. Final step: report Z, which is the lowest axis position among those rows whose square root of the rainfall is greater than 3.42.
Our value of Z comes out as 2286 yr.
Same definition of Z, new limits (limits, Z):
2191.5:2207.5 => 2192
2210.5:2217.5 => 2215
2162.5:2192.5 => 2185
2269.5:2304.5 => 2273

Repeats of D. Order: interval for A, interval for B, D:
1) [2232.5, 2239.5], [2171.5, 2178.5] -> 9.0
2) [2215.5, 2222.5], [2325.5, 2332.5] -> 5.5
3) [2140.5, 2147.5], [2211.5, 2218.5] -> 2.4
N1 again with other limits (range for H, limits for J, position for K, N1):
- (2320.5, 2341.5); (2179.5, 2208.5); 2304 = 2.7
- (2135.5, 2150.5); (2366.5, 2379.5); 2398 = 3.0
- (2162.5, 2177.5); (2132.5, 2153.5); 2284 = 3.1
